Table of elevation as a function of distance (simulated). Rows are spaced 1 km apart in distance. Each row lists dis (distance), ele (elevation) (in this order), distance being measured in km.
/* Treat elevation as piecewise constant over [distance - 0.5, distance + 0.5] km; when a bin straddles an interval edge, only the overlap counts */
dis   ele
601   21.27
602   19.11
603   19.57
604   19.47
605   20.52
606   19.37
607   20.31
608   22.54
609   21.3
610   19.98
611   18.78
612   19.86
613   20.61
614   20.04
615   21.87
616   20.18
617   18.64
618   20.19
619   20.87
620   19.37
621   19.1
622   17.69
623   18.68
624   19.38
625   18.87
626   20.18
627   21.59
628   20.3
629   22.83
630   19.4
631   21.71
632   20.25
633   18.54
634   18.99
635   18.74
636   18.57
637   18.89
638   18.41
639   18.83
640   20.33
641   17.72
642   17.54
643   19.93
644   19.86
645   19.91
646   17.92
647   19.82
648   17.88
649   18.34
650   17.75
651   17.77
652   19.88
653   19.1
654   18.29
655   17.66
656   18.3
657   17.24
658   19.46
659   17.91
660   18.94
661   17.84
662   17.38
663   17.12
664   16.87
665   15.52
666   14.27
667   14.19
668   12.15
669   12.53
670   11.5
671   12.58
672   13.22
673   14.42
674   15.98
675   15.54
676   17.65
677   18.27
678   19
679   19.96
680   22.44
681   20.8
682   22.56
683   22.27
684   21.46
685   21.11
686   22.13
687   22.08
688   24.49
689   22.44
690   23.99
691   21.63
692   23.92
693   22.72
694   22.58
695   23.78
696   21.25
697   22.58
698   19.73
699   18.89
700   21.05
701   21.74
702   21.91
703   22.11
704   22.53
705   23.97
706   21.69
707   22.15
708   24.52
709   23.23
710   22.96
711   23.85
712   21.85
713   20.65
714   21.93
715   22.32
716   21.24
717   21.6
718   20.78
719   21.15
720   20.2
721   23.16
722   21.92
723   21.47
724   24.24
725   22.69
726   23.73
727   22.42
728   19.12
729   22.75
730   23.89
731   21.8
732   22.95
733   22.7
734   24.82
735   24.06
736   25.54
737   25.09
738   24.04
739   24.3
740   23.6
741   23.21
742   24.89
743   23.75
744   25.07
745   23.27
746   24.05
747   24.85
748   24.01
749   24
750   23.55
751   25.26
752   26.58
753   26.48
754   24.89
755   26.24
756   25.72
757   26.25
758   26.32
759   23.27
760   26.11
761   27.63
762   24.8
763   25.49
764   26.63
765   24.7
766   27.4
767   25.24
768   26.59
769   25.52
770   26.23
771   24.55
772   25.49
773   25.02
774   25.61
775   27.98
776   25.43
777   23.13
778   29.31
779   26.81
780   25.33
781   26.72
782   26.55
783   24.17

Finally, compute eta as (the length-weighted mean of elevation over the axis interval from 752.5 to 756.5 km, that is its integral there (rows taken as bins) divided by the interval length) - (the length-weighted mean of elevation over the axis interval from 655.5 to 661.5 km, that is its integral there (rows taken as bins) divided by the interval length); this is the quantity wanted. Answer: 8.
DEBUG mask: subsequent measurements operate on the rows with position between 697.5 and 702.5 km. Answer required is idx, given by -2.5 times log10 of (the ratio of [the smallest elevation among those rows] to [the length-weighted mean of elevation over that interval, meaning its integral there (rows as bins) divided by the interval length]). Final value 0.10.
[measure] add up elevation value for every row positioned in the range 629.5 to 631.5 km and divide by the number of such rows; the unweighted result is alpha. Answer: 20.6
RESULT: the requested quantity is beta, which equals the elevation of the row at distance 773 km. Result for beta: 25.02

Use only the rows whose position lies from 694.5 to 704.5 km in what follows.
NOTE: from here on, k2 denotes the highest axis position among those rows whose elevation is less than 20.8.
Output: 699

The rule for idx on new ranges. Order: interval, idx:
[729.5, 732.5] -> 0.05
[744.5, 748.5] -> 0.04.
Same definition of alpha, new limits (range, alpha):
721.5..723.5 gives 21.7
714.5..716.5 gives 21.8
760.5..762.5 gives 26.2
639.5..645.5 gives 19.2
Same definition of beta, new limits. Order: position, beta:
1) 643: 19.93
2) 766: 27.4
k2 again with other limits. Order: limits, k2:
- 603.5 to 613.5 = 613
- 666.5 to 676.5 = 676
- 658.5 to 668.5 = 668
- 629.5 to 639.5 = 639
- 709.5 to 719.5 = 718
